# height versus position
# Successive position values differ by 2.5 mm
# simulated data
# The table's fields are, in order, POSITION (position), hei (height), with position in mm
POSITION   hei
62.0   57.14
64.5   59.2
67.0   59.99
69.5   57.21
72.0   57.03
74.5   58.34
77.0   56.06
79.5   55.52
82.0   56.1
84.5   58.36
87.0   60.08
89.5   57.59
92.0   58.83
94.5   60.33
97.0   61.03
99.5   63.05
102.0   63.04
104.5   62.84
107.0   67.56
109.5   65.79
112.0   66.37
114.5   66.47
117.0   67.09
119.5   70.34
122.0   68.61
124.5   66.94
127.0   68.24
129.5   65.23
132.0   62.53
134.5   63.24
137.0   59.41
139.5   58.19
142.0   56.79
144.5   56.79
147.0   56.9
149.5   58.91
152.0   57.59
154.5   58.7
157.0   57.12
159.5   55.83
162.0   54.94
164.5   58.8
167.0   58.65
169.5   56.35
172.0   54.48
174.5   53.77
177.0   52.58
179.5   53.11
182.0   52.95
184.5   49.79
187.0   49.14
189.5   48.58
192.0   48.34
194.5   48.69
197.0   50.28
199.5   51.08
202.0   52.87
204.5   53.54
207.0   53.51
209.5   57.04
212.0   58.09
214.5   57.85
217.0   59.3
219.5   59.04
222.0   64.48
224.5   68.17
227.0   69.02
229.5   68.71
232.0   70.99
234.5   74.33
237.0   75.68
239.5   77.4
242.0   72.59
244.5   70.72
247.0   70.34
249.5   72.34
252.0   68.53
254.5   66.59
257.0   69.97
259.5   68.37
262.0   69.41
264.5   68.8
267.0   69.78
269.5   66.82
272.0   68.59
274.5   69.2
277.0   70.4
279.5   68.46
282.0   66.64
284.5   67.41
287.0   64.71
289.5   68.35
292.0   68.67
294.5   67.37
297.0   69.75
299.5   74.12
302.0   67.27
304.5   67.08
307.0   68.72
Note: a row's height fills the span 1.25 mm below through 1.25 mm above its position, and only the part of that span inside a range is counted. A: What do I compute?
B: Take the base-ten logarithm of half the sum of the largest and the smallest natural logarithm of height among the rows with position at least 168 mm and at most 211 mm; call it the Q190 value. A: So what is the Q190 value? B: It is 0.598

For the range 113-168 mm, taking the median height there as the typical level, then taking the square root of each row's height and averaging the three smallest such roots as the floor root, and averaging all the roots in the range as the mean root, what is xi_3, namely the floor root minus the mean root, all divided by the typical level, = -0.0059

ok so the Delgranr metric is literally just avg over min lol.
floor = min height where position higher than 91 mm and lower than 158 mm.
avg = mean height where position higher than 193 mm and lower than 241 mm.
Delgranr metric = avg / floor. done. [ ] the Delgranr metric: 1.1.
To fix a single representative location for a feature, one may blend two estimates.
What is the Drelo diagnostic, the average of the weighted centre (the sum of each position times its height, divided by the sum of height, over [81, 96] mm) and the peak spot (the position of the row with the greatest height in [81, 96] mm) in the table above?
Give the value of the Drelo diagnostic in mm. 91.4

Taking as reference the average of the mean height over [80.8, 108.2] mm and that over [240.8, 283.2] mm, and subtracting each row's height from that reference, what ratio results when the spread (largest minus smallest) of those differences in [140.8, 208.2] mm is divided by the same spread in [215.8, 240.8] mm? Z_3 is 0.58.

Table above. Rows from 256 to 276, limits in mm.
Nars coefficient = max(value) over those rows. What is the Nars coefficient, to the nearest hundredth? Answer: 69.97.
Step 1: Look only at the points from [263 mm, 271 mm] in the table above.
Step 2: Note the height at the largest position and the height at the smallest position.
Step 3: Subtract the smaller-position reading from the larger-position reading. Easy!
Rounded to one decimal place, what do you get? -2.0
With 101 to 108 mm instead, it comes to 4.5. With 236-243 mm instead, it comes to -3.1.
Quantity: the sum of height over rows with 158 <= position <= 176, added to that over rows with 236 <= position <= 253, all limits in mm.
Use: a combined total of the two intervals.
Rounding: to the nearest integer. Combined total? 900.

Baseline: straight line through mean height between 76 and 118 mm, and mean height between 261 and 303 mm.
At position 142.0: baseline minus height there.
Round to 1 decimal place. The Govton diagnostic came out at 6.5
